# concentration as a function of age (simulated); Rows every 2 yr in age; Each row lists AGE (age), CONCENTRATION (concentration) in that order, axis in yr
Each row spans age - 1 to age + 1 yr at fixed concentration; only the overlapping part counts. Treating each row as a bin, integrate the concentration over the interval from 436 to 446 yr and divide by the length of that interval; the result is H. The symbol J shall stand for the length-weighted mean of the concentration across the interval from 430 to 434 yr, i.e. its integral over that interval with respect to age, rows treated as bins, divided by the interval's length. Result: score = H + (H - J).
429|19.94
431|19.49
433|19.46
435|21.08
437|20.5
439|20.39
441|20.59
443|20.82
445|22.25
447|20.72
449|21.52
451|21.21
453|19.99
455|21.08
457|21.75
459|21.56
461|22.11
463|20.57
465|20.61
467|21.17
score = 22.3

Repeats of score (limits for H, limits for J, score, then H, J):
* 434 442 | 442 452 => 20.0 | 20.6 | 21.3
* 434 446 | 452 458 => 20.9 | 20.9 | 20.9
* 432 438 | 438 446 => 19.7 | 20.3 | 21.0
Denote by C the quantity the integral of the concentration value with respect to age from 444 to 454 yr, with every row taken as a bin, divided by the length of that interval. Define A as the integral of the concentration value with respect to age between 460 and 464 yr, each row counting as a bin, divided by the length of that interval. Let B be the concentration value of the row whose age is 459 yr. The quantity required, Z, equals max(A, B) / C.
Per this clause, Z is 1.02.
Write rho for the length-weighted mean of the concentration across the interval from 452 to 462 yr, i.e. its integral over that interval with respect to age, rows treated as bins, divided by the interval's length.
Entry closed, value 21.3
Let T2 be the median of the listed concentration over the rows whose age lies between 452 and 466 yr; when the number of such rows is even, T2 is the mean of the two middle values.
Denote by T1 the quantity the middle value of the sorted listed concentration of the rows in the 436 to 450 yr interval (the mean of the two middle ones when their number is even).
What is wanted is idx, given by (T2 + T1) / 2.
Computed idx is 20.9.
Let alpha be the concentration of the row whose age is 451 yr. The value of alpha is 21.21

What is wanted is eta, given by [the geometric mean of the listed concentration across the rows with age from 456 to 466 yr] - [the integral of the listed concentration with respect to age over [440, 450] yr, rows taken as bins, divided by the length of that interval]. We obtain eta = 0.1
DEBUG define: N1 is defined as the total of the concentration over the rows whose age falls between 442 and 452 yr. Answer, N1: 107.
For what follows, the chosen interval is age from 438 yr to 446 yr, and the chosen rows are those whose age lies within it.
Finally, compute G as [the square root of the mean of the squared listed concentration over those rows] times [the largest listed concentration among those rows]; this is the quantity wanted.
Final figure 468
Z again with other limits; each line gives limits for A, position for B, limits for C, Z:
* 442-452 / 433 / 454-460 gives 0.99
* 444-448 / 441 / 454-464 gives 1.00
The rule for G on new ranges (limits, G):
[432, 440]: 429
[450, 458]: 457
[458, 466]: 469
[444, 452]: 477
